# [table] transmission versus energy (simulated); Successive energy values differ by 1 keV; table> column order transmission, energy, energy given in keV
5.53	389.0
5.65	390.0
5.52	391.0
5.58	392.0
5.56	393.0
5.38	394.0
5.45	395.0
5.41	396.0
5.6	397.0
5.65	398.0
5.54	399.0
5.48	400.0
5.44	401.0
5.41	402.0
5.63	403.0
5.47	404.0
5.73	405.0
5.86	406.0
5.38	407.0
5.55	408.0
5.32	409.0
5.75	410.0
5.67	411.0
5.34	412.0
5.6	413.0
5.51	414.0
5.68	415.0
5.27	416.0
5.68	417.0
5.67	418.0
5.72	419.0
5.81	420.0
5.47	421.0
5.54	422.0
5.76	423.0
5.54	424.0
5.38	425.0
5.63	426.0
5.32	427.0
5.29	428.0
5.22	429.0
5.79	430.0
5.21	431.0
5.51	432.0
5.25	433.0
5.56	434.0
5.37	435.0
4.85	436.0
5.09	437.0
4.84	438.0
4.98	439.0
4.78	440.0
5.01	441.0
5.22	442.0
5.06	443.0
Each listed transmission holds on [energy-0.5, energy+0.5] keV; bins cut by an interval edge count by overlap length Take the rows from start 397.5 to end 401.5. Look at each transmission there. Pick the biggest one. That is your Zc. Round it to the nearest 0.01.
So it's 5.65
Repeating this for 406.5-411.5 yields 5.75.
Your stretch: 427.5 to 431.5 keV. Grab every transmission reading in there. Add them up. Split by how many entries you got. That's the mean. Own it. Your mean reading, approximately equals 5.38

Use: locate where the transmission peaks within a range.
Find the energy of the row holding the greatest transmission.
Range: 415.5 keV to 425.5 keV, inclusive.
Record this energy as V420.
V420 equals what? 420.0 keV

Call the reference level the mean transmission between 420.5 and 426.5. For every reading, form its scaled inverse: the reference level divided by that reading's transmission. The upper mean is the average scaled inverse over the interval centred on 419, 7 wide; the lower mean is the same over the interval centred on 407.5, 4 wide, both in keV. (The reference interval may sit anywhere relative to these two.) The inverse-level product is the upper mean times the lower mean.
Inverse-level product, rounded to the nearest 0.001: 1.000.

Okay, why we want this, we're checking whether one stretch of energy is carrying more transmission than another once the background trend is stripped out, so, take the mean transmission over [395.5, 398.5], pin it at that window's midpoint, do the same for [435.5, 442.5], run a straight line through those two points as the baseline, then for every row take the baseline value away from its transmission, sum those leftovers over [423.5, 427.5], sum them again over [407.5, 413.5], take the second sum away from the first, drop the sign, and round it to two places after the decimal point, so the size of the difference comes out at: 0.21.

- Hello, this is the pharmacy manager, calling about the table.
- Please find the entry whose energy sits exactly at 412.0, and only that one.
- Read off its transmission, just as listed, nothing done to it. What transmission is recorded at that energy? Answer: 5.34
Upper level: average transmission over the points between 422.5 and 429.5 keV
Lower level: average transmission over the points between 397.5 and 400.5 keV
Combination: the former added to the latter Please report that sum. 11.01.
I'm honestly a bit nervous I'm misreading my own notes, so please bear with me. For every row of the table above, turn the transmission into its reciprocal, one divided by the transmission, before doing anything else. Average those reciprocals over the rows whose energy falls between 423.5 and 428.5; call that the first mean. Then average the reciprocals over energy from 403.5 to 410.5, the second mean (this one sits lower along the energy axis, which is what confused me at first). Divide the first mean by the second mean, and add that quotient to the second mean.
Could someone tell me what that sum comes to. 1.21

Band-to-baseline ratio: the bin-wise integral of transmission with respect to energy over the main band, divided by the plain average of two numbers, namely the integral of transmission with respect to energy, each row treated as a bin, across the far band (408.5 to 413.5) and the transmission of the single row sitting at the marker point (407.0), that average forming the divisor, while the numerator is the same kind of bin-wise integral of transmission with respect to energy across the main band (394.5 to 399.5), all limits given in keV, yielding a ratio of 1.67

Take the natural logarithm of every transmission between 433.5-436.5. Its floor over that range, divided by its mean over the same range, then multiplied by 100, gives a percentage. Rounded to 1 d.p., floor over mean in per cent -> 95.2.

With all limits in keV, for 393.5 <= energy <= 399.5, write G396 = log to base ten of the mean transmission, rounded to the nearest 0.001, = 0.741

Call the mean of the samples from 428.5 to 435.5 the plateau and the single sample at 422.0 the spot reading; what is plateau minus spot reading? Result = -0.12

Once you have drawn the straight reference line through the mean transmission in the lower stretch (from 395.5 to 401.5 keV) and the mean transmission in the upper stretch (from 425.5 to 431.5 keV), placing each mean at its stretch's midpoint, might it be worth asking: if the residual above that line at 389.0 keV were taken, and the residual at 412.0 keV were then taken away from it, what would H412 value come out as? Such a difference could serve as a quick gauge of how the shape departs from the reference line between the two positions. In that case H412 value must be 0.11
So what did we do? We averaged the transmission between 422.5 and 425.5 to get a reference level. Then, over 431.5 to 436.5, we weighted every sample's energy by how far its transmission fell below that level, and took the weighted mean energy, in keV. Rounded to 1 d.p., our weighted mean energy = 435.0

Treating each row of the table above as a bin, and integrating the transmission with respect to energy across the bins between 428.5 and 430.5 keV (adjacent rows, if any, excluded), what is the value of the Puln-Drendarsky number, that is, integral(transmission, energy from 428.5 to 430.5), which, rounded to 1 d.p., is 11.0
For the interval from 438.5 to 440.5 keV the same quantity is 9.8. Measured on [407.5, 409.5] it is 10.9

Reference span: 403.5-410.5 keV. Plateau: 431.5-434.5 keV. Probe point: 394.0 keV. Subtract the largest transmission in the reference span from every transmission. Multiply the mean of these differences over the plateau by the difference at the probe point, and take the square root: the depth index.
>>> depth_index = 0.45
